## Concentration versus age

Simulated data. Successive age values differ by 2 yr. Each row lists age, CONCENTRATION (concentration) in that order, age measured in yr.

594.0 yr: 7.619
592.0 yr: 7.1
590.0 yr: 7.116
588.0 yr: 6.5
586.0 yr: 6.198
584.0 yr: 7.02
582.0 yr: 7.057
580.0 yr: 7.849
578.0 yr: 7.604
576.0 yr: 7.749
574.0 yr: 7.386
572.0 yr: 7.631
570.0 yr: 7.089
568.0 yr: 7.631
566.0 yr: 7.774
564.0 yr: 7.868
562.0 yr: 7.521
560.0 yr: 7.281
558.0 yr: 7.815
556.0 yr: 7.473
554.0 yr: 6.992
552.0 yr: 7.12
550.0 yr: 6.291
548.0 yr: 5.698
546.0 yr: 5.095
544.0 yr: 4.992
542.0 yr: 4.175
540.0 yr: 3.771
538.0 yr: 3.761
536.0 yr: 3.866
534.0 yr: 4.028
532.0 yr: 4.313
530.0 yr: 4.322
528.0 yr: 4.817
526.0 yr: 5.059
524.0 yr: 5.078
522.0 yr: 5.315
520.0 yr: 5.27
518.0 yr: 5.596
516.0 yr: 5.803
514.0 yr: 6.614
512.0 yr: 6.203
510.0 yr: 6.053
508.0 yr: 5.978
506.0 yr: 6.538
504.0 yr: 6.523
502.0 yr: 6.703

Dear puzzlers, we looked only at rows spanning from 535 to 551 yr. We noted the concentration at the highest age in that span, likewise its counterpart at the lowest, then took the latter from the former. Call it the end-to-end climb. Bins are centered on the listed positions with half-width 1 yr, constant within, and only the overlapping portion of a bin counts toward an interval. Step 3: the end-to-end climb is 2.4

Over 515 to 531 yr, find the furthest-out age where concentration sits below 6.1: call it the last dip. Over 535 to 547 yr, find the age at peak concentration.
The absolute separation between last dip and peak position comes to 16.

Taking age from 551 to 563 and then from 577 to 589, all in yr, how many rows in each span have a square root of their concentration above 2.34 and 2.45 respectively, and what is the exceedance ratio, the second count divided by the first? 1.0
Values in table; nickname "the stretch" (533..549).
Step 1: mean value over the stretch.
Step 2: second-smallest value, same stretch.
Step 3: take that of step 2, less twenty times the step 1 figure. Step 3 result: -85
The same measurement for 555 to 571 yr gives -144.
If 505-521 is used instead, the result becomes -115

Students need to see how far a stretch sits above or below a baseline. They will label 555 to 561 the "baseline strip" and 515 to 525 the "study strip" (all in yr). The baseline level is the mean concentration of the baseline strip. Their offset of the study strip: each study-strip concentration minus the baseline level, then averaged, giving -2.1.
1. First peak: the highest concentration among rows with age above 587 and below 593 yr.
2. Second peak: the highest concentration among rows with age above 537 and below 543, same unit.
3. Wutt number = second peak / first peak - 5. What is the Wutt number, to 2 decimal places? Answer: -4.41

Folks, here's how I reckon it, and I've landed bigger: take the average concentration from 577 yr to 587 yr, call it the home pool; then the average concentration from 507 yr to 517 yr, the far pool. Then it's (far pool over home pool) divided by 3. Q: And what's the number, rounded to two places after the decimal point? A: 0.29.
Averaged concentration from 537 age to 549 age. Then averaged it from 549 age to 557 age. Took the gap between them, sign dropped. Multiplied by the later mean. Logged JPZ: 17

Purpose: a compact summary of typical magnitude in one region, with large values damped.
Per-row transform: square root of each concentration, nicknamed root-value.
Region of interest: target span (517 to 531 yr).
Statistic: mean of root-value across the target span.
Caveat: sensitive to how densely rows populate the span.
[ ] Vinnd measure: 2.2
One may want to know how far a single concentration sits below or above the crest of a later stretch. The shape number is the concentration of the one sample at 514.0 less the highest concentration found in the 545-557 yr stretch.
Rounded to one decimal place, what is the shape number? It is -0.9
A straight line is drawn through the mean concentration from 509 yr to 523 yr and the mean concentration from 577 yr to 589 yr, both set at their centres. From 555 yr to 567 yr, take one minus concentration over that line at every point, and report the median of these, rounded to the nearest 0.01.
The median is -0.15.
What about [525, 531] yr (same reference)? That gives 0.20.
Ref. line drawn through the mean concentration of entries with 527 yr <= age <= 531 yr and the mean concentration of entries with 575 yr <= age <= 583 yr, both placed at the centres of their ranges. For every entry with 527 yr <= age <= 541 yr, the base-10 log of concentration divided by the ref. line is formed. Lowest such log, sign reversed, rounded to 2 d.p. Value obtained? 0.14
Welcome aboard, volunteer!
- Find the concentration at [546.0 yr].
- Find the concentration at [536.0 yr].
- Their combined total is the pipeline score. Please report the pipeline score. 9.0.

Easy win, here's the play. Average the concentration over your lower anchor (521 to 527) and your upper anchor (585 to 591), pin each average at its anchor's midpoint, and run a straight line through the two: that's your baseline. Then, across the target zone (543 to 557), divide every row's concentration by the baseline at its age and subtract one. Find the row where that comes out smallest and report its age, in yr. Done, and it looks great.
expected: 544.0 yr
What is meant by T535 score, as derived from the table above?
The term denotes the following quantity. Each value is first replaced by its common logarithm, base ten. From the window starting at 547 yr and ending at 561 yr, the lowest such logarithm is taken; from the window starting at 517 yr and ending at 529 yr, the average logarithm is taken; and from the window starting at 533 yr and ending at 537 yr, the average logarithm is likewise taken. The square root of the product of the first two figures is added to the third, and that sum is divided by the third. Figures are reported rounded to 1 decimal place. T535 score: 2.2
